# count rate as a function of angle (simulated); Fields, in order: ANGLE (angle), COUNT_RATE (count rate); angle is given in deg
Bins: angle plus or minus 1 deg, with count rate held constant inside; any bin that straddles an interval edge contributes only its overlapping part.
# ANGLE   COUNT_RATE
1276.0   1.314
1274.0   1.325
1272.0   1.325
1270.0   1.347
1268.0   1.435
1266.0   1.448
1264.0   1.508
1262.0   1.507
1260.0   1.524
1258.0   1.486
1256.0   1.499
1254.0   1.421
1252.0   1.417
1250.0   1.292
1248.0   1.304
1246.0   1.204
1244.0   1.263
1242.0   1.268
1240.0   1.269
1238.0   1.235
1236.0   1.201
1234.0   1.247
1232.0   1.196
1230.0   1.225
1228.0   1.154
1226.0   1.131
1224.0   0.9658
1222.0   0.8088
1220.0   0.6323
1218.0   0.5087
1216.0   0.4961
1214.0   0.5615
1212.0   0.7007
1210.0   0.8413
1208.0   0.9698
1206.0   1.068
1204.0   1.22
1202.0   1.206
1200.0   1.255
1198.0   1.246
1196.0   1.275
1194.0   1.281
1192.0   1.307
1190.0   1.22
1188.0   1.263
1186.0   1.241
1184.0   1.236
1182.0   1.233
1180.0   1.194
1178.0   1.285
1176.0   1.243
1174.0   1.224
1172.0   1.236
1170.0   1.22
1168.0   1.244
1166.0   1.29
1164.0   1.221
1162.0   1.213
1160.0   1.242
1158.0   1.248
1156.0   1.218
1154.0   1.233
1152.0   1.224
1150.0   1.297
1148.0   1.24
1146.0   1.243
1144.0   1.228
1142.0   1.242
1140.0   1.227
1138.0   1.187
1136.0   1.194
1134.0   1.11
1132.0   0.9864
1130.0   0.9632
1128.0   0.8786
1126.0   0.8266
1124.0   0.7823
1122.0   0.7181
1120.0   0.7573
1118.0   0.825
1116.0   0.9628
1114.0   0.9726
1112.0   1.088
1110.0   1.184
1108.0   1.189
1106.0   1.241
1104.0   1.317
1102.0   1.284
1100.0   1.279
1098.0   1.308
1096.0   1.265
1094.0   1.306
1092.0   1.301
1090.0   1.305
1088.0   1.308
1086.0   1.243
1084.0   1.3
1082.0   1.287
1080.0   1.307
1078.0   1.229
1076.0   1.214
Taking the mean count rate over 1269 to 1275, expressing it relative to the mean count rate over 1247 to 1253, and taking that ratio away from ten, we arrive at 9.0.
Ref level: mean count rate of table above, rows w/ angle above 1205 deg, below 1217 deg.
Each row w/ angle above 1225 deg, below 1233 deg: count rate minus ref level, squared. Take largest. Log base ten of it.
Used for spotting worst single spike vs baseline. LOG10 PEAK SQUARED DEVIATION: -0.690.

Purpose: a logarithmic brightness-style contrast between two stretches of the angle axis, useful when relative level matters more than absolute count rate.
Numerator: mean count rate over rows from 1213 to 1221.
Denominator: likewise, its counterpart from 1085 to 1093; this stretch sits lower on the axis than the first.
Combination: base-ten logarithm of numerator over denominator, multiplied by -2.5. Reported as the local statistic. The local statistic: 0.9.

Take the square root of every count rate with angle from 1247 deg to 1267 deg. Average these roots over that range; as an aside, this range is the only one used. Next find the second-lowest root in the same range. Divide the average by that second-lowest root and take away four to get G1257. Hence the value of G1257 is -2.949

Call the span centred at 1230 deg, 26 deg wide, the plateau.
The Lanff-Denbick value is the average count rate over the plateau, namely 1.065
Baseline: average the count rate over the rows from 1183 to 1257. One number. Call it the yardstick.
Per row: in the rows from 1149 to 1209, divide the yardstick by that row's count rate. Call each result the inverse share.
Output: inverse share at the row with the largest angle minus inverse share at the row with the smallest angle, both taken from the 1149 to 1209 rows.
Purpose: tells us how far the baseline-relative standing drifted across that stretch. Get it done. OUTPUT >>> 0.29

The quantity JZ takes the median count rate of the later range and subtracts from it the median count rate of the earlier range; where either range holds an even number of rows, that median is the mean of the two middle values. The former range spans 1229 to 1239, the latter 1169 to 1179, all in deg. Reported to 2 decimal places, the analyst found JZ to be -0.01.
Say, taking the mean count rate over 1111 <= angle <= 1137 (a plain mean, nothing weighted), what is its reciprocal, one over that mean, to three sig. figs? 1.08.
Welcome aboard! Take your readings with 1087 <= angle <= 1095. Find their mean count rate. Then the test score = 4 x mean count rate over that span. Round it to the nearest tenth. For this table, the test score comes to 5.2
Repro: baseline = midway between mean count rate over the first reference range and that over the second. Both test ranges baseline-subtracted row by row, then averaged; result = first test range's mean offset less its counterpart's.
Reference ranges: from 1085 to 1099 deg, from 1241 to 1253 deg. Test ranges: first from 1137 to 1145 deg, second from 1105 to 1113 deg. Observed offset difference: 0.0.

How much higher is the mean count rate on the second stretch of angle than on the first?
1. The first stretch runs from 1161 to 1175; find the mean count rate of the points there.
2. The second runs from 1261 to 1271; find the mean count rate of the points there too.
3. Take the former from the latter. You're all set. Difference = 0.21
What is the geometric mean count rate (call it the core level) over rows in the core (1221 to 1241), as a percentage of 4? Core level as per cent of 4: 28.3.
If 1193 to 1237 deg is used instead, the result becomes 24.1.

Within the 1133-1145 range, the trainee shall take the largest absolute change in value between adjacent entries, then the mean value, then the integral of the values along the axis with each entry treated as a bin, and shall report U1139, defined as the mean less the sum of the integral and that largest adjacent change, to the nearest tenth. -13.3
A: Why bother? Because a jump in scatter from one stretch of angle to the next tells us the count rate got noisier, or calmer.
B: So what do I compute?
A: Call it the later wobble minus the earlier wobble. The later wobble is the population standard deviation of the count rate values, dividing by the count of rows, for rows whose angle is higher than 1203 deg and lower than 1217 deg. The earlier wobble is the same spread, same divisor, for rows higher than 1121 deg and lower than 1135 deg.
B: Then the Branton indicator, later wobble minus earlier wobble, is 0.123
